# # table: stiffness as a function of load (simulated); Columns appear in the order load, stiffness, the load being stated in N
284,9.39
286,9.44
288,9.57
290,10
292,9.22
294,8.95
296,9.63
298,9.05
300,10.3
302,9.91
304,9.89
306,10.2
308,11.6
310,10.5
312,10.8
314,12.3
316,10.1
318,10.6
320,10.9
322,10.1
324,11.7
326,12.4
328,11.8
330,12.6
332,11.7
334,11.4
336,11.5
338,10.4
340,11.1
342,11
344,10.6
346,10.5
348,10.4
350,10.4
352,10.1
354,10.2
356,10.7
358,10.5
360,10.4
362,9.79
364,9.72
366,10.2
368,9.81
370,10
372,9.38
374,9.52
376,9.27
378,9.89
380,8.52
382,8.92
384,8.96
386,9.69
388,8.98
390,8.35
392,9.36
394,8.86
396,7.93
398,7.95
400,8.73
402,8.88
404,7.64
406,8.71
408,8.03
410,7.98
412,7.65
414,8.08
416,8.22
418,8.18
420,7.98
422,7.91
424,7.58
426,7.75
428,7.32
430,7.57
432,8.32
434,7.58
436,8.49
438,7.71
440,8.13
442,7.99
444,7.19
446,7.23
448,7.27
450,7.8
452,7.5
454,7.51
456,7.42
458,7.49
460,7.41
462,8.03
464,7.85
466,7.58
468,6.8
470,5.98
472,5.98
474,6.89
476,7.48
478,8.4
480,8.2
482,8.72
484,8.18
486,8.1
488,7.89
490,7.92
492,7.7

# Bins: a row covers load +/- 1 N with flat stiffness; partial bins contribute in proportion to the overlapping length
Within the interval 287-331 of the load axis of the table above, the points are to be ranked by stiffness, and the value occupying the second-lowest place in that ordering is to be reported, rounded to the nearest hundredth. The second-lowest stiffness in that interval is 9.05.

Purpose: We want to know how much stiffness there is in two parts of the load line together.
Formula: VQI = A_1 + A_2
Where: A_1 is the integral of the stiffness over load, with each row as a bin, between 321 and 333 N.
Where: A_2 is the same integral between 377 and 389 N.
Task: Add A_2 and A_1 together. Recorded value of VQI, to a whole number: 251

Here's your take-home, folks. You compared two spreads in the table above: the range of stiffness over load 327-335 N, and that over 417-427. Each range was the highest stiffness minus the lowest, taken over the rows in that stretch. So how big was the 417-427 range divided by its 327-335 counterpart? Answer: 0.50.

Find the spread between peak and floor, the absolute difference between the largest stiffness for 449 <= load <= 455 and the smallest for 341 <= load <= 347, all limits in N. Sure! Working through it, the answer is 2.7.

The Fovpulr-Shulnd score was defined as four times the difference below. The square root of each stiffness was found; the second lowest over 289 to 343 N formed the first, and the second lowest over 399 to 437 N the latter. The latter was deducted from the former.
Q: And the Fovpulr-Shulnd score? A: 1.0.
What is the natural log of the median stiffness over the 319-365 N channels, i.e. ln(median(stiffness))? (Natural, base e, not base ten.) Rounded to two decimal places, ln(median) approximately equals 2.36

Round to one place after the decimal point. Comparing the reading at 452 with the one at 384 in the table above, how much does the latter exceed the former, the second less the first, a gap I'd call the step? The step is 1.5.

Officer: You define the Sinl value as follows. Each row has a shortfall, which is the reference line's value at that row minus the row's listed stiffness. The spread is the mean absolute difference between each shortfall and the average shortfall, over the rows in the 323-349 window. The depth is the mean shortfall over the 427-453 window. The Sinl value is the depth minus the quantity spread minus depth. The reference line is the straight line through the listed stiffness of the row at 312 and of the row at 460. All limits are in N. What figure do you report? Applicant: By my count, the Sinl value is -0.1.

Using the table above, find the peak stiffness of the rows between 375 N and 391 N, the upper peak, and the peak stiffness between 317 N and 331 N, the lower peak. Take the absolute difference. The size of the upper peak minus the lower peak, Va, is 2.7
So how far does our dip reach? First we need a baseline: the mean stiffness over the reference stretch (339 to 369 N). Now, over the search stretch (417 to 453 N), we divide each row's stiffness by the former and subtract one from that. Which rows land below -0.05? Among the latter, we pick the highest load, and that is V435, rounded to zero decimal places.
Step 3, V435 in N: 452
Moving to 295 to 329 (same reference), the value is 298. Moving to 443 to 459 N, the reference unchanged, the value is 458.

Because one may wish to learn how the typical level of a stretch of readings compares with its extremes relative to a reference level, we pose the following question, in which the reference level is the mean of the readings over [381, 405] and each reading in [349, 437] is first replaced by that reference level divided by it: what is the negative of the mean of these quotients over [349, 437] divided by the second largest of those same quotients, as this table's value -0.86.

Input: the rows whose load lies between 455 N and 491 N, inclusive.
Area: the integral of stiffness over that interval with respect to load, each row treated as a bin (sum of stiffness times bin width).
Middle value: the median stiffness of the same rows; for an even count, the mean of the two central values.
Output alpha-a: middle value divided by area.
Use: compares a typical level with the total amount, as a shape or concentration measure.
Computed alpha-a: 0.0283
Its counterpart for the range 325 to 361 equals 0.0269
